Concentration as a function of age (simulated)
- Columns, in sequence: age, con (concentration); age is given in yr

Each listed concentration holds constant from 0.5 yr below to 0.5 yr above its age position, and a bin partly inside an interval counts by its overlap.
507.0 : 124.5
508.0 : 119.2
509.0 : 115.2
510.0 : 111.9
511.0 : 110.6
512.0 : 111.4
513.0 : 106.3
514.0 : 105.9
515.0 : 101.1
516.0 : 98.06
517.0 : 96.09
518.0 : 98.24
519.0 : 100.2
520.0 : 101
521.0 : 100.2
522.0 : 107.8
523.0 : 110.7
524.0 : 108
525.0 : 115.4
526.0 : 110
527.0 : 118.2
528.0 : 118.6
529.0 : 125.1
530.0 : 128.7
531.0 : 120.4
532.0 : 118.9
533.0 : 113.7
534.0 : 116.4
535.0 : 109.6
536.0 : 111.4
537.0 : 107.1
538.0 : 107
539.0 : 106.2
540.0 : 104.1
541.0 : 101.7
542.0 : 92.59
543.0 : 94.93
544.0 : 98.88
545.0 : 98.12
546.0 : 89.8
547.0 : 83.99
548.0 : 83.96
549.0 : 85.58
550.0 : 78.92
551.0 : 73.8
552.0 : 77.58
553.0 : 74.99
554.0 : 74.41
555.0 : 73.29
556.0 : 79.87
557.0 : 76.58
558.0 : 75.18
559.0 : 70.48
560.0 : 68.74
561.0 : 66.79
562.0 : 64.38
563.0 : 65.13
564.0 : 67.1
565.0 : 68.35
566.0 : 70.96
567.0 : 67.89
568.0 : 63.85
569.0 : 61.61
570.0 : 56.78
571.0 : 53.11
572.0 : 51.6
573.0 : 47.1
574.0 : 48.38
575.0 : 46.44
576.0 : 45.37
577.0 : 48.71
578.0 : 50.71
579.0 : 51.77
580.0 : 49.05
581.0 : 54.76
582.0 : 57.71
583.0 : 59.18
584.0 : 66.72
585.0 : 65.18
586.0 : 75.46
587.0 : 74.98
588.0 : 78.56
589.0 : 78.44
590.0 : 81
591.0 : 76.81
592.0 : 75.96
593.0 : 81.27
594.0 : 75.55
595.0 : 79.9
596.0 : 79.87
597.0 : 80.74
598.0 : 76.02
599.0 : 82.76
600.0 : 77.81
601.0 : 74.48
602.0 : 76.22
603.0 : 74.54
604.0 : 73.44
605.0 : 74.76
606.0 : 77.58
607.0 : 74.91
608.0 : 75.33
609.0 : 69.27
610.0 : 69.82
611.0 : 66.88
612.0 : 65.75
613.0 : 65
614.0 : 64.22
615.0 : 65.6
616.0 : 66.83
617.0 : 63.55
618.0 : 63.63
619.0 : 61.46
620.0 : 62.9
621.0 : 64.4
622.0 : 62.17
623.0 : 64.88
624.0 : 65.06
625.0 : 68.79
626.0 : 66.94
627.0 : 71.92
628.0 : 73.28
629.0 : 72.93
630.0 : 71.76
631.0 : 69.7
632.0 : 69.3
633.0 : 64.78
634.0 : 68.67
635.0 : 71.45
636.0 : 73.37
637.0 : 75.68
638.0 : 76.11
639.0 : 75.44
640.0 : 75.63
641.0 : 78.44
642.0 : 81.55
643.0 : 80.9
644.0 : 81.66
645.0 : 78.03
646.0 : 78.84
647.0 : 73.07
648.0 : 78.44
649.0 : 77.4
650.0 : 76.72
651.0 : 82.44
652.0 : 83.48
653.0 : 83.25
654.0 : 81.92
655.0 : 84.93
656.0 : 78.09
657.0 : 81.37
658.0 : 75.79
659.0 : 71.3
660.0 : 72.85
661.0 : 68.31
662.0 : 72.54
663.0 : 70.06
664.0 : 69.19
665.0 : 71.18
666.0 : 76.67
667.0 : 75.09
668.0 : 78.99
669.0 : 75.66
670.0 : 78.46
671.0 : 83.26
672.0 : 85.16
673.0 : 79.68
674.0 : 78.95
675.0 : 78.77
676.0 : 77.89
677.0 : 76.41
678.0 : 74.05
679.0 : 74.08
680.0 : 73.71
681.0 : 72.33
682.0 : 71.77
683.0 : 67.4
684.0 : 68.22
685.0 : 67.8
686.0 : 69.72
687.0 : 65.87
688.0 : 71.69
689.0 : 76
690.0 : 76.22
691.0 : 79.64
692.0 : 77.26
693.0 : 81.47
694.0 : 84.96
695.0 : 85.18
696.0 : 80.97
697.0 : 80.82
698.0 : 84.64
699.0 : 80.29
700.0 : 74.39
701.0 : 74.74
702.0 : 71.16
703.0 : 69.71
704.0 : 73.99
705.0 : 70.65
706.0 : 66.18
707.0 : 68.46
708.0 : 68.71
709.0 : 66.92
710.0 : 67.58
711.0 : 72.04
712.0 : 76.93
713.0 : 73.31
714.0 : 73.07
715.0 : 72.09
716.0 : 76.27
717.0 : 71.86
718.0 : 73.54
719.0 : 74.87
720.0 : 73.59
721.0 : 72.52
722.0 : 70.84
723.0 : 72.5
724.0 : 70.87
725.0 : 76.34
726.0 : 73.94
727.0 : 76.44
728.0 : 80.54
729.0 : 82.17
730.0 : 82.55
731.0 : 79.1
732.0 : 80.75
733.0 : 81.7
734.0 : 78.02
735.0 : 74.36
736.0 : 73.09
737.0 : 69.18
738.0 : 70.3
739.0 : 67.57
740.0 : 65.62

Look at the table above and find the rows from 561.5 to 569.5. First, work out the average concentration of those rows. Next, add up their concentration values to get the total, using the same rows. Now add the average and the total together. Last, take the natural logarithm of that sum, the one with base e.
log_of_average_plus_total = 6.39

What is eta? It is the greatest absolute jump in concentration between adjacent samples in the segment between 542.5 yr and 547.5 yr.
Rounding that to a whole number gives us 8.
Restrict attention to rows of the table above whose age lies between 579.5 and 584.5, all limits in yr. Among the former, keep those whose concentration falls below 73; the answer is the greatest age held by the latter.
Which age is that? 584.0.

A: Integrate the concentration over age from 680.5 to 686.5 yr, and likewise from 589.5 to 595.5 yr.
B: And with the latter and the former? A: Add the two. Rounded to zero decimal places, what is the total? 888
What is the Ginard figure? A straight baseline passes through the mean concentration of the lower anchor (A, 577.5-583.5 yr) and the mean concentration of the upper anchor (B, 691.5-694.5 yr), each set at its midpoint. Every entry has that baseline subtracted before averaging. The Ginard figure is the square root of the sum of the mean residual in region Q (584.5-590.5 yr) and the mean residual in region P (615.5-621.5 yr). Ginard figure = 4.6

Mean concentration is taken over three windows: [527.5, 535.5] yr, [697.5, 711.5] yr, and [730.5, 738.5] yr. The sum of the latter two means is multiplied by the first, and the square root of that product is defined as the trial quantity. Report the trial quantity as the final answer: 133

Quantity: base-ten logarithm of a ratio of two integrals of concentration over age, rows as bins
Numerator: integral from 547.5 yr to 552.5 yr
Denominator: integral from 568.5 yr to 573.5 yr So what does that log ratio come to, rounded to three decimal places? 0.170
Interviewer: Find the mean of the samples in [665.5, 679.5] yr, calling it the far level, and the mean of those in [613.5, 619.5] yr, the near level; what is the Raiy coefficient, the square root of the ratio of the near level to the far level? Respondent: 0.91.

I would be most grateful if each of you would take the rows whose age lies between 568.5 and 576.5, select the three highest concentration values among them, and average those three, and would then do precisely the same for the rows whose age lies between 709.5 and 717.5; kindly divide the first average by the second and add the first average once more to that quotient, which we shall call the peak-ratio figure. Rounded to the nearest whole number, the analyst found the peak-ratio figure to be 58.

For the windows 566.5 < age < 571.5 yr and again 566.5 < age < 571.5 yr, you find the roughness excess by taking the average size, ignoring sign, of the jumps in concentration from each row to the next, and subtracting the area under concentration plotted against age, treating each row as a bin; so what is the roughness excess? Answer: -300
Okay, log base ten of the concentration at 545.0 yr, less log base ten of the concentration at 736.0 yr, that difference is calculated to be 0.13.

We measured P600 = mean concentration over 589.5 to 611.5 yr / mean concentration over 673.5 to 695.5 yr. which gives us 1.02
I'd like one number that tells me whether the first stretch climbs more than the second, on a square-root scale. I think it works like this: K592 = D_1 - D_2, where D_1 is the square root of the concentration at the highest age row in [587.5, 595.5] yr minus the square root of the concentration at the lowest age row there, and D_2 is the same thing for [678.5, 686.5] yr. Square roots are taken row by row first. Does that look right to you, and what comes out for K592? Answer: 0.33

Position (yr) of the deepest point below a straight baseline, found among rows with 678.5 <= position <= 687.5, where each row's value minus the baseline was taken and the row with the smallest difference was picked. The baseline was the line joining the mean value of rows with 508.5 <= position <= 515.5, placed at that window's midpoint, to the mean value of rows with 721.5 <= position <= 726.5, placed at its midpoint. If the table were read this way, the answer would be 687.0 yr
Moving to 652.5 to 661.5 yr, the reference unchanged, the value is 661.0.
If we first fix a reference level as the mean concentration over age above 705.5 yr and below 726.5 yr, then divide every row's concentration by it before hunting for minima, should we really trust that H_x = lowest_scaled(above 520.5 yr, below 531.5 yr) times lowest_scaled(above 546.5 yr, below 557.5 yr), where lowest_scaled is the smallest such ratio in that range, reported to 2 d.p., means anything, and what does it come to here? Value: 1.42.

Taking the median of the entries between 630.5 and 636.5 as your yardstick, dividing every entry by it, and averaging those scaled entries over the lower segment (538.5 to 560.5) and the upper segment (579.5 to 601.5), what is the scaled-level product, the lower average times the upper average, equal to 1.28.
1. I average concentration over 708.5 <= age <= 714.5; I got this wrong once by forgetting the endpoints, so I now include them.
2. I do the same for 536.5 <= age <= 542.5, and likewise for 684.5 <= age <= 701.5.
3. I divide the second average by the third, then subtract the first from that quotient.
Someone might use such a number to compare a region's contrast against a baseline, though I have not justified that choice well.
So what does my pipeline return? -70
